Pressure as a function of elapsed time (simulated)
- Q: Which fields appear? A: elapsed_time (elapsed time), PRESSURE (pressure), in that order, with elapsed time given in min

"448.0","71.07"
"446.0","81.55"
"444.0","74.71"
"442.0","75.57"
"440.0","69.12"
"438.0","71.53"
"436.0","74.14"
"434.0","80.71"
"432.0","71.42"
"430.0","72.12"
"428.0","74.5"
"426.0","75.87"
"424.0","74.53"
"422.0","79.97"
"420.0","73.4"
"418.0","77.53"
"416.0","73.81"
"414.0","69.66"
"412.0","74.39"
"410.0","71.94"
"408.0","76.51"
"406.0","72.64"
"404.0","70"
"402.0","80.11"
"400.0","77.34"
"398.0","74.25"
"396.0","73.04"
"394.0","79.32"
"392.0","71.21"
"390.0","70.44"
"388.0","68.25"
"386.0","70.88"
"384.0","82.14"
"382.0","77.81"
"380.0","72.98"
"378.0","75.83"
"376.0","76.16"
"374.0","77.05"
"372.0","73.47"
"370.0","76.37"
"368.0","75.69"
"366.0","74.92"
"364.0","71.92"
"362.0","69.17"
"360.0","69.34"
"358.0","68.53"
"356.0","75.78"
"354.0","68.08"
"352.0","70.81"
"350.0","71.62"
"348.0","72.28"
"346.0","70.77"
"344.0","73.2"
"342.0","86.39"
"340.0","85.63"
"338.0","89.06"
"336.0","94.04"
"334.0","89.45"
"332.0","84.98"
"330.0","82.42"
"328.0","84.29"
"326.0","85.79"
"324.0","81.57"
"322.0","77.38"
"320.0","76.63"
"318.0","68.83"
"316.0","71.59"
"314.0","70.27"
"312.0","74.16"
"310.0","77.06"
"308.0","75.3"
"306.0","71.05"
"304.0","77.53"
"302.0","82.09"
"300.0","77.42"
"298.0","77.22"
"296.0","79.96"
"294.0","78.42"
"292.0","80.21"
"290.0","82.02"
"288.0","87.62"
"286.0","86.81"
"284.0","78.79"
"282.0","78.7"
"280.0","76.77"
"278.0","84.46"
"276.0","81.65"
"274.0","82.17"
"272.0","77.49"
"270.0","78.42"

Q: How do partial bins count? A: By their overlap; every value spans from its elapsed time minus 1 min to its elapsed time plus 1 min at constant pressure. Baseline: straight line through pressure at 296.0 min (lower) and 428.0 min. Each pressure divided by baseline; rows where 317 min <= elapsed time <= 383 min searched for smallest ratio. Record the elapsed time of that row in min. 318.0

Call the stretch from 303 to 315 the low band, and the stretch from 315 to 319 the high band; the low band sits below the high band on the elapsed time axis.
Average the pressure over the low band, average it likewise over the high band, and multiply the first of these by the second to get 5212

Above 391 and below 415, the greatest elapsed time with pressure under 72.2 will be 414.0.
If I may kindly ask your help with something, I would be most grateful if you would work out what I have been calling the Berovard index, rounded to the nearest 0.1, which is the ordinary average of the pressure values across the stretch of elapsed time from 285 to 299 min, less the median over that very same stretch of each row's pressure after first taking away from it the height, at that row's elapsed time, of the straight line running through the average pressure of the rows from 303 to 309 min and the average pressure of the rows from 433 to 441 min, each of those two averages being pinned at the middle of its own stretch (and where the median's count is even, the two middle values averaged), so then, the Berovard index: 76.2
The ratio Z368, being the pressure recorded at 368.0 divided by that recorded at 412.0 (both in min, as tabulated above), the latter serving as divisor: 1.02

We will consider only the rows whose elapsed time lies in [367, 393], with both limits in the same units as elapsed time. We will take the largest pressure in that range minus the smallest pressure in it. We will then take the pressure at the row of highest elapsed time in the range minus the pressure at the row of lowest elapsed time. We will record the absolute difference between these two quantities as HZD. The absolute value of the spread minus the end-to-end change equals 18.4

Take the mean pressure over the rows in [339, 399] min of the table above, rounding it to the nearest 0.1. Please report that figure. 74.1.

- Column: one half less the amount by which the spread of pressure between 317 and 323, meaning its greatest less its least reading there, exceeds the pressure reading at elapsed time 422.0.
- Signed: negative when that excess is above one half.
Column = 71.9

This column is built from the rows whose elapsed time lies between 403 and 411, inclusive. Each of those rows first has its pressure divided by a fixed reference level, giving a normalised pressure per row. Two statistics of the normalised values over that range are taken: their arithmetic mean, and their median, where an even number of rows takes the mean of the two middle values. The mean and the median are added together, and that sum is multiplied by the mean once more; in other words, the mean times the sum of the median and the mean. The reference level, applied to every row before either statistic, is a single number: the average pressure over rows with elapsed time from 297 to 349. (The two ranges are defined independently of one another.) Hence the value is 1.7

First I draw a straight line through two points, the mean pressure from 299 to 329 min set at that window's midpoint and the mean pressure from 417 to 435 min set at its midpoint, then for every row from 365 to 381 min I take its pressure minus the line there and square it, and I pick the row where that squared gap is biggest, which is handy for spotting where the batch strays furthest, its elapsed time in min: 380.0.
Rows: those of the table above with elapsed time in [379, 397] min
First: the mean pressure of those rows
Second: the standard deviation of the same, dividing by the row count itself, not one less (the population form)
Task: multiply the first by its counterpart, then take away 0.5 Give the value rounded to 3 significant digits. 325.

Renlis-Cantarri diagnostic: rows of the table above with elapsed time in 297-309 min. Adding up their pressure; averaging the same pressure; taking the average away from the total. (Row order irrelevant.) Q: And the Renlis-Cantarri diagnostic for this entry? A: 384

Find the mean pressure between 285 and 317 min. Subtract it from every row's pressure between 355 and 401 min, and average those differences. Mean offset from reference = -4.1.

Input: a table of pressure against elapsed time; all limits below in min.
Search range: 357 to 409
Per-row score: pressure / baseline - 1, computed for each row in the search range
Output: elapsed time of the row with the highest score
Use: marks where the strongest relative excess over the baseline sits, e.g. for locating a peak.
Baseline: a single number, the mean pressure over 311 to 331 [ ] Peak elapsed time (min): 384.0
